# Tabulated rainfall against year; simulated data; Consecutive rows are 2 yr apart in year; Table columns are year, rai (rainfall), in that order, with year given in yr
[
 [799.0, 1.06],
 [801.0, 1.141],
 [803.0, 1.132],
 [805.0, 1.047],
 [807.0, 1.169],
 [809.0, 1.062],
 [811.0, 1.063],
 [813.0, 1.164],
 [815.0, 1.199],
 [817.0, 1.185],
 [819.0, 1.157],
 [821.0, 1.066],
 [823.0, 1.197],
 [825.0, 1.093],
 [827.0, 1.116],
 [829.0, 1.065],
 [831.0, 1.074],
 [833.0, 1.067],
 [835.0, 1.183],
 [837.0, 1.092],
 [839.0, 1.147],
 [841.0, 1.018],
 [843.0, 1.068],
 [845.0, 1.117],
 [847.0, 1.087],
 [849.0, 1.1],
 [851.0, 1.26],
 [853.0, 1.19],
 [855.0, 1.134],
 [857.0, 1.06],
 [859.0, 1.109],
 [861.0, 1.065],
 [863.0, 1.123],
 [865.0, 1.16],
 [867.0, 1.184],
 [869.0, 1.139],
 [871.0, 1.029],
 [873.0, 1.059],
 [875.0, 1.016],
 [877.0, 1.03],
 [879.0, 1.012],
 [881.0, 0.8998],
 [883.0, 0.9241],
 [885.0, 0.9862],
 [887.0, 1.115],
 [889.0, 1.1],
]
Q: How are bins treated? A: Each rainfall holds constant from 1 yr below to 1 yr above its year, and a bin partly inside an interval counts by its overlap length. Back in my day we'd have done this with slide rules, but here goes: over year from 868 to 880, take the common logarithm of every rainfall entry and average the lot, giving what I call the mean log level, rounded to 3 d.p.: 0.020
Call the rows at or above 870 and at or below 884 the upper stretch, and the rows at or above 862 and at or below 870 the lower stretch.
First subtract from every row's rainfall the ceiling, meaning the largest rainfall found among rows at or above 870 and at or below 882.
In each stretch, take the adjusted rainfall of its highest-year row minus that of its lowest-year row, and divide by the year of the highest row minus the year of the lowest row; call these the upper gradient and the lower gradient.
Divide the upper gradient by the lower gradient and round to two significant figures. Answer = -3.3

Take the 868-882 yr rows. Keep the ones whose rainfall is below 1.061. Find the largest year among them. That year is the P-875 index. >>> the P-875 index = 881.0 yr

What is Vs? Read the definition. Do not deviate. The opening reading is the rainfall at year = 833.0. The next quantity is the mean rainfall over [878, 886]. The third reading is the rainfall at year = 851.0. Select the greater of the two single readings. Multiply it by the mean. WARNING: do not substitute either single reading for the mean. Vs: 1.20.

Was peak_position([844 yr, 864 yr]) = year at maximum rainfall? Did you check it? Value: 851.0 yr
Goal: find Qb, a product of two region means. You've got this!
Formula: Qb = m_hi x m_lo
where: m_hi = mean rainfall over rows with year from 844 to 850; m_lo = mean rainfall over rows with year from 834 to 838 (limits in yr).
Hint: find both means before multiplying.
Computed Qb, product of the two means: 1.25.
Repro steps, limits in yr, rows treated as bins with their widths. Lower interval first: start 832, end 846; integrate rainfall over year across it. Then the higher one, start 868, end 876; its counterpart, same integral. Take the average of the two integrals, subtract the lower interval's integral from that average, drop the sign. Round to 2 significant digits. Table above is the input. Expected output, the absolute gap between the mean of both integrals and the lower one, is 3.4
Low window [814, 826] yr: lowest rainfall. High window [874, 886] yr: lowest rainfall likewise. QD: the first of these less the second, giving 0.17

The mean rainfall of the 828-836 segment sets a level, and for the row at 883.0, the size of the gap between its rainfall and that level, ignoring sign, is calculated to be 0.17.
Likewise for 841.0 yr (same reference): 0.08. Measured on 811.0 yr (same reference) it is 0.03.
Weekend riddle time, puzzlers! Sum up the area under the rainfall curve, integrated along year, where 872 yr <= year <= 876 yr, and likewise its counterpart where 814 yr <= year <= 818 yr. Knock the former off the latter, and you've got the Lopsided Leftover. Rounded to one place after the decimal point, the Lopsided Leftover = 0.6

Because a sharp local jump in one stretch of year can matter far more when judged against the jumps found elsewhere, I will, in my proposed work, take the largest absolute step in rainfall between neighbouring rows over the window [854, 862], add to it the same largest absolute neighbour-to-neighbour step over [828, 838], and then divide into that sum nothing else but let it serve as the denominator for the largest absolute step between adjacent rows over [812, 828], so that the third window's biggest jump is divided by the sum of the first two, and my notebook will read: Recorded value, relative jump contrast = 0.69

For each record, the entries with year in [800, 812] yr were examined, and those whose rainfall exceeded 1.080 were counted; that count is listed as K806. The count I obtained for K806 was 3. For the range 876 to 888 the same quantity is 1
